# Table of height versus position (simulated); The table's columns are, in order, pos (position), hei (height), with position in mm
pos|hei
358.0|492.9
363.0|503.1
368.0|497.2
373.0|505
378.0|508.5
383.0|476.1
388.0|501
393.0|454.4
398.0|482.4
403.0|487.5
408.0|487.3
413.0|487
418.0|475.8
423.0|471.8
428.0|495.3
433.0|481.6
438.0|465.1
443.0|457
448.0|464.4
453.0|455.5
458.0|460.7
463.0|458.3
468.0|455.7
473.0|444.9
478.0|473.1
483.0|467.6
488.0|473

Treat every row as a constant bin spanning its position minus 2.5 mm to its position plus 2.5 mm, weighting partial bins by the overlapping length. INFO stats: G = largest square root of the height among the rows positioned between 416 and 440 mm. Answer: 22.3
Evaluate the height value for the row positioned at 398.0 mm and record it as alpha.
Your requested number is 482.4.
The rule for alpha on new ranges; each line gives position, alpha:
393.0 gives 454.4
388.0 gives 501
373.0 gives 505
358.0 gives 492.9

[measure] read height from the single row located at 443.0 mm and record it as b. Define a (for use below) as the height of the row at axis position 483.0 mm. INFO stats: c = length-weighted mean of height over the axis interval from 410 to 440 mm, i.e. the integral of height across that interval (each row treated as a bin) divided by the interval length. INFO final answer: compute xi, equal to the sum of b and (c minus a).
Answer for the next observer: 469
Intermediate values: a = 467.6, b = 457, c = 480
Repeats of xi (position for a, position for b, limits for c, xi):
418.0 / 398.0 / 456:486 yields 467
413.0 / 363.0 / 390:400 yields 485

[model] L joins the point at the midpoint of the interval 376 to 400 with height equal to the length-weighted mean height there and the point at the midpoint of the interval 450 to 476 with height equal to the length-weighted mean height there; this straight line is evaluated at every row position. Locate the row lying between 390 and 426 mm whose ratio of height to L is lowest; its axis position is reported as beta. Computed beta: 393.0 mm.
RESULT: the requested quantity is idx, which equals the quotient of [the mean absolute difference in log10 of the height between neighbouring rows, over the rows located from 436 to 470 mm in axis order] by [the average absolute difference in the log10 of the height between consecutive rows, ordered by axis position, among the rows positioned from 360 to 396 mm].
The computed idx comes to 0.30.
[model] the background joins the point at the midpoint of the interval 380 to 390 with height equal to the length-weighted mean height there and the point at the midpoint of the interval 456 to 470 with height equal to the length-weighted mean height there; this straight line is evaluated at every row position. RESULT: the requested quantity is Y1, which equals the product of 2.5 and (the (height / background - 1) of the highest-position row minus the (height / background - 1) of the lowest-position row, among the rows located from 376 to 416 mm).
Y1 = -0.04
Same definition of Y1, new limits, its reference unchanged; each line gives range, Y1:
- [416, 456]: -0.04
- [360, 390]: 0.04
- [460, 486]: 0.10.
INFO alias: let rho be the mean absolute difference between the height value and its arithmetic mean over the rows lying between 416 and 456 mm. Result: 10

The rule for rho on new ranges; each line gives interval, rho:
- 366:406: 14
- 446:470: 3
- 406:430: 8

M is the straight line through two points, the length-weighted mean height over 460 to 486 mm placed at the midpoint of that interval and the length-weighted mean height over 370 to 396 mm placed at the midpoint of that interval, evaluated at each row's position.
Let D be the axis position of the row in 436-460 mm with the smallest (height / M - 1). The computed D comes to 443.0 mm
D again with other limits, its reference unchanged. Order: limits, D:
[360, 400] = 393.0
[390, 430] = 393.0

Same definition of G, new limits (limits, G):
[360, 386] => 22.5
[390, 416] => 22.1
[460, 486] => 21.8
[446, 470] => 21.5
